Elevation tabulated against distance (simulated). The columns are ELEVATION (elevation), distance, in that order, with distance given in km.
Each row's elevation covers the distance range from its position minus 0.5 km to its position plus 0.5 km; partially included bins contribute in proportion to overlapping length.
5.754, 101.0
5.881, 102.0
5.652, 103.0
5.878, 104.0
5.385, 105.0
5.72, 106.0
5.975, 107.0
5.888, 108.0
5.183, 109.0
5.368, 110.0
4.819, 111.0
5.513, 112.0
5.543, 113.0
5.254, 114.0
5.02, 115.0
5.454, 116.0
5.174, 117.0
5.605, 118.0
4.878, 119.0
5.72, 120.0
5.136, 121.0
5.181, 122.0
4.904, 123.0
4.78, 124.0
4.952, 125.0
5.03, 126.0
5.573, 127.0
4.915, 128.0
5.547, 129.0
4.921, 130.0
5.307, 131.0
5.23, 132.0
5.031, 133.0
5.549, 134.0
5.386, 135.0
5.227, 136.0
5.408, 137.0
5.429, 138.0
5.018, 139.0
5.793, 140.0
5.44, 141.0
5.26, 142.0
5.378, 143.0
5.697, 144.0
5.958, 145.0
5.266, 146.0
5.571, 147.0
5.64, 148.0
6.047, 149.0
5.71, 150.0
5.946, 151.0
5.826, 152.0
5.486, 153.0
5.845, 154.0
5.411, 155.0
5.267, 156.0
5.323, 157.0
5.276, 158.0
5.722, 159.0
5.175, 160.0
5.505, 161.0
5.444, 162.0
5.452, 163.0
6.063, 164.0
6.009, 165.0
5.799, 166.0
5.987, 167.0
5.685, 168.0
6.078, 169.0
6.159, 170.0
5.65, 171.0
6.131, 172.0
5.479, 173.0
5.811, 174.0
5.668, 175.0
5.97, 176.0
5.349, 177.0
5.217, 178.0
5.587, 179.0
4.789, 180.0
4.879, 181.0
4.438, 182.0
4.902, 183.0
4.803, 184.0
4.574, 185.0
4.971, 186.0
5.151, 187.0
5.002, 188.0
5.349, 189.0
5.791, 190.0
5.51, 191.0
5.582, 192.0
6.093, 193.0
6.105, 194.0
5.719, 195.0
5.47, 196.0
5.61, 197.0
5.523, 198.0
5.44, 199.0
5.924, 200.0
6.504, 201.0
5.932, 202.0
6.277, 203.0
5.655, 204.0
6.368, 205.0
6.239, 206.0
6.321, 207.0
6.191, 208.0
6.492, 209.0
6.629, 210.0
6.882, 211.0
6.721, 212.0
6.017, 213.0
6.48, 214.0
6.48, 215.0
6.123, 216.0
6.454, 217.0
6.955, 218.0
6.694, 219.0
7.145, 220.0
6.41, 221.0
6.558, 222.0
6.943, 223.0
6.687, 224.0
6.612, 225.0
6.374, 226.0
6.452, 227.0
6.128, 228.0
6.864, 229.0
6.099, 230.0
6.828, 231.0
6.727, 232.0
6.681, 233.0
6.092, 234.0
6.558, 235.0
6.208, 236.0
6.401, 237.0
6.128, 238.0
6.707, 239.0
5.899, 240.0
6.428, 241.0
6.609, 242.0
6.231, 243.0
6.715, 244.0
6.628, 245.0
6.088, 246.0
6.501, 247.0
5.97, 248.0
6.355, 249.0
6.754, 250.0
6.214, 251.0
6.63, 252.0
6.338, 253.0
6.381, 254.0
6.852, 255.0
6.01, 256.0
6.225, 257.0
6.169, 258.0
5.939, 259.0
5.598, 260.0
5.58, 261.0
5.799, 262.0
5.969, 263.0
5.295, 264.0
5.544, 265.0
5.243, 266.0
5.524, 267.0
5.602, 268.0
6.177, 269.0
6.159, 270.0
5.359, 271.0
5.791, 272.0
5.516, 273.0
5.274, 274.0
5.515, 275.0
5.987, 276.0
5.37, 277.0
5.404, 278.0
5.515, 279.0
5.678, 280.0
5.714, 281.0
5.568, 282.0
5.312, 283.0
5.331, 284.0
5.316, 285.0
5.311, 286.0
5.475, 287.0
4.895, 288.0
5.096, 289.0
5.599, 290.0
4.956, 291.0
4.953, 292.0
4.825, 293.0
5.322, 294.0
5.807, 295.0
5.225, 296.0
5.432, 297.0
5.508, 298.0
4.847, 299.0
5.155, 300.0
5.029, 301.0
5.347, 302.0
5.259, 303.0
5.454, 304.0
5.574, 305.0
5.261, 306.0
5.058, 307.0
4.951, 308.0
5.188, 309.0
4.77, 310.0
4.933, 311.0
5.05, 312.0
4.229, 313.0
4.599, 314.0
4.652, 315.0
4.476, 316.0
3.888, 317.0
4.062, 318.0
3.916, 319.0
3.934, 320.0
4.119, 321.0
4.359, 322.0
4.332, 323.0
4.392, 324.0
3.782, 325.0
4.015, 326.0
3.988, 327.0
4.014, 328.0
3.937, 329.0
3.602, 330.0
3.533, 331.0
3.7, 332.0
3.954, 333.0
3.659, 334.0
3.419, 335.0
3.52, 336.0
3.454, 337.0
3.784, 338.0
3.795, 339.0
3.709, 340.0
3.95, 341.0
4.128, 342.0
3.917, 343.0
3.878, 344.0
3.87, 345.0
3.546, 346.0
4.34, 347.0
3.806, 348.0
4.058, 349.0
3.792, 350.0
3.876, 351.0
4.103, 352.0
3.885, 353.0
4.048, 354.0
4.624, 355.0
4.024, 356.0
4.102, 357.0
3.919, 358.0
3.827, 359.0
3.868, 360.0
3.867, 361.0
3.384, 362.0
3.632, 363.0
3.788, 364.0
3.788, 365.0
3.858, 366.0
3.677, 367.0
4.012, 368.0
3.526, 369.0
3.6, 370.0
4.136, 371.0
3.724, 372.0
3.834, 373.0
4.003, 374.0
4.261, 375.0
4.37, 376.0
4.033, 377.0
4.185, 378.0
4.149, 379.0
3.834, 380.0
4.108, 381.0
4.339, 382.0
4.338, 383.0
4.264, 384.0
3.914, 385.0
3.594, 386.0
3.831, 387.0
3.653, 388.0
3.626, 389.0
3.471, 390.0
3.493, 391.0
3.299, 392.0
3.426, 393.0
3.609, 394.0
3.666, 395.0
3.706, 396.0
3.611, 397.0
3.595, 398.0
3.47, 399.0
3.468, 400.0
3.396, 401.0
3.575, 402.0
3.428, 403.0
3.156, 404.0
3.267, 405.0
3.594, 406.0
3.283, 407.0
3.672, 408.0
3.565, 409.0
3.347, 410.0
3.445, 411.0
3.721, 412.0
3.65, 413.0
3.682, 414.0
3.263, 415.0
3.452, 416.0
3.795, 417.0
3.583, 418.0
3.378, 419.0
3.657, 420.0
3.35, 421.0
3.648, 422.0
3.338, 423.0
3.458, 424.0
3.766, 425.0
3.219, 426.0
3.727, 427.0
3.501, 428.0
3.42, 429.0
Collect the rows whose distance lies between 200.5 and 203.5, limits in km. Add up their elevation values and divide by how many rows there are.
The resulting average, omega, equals 6.24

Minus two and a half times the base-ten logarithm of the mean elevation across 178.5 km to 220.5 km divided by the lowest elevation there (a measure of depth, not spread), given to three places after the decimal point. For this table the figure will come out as -0.300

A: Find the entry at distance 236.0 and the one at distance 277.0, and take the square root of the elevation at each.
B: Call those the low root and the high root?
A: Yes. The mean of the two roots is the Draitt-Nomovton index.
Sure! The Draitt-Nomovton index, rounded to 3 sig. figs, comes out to 2.40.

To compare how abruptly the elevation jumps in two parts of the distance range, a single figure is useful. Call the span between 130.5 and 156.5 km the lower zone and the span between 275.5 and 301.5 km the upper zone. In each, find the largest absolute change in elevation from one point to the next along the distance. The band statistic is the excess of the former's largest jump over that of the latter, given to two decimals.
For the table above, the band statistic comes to 0.11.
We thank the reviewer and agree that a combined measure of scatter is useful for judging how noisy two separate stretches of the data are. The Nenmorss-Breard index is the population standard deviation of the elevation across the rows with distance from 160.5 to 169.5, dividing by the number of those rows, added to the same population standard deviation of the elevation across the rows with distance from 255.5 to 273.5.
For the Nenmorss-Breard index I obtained 0.56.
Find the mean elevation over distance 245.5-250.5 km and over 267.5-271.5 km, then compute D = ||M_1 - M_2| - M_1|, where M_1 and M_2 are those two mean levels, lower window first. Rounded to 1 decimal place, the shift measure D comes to 5.8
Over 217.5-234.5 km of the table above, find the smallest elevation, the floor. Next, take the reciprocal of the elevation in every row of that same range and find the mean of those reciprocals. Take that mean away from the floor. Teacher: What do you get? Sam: 5.94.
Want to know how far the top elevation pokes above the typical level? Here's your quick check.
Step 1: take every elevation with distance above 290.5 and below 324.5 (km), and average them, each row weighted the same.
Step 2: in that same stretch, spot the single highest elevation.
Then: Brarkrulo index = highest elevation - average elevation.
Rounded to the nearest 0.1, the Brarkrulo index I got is 1.0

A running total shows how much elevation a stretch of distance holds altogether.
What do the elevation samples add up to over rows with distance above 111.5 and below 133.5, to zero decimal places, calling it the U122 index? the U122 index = 115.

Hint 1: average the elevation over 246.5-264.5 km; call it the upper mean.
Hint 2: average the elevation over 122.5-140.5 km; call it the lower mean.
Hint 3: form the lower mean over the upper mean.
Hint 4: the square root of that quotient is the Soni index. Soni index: 0.92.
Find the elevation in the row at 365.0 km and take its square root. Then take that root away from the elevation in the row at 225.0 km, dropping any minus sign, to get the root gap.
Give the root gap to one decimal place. 4.7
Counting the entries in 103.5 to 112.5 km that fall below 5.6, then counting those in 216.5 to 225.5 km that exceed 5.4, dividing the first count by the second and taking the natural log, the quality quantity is -0.6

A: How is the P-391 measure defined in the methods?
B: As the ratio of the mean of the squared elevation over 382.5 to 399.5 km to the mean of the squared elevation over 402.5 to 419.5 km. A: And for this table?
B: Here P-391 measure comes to 1.12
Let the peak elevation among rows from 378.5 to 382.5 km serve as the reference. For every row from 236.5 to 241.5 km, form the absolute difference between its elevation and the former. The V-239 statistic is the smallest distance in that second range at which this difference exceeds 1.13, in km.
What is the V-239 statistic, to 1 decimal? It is 237.0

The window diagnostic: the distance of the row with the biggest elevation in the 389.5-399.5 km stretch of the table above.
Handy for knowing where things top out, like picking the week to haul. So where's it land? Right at 396.0 km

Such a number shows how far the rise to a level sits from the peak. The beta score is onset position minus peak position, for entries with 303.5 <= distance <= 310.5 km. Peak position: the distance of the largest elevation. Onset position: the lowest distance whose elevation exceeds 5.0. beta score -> -1 km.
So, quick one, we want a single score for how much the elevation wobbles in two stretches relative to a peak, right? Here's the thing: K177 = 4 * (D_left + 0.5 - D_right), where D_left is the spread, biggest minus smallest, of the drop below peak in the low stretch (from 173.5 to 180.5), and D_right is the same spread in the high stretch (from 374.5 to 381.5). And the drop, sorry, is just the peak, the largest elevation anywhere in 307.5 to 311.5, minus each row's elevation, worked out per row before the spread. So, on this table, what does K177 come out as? 4.6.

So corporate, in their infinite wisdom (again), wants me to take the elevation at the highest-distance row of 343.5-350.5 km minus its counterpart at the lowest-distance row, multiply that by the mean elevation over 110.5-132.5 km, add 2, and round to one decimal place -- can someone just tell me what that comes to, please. 1.6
